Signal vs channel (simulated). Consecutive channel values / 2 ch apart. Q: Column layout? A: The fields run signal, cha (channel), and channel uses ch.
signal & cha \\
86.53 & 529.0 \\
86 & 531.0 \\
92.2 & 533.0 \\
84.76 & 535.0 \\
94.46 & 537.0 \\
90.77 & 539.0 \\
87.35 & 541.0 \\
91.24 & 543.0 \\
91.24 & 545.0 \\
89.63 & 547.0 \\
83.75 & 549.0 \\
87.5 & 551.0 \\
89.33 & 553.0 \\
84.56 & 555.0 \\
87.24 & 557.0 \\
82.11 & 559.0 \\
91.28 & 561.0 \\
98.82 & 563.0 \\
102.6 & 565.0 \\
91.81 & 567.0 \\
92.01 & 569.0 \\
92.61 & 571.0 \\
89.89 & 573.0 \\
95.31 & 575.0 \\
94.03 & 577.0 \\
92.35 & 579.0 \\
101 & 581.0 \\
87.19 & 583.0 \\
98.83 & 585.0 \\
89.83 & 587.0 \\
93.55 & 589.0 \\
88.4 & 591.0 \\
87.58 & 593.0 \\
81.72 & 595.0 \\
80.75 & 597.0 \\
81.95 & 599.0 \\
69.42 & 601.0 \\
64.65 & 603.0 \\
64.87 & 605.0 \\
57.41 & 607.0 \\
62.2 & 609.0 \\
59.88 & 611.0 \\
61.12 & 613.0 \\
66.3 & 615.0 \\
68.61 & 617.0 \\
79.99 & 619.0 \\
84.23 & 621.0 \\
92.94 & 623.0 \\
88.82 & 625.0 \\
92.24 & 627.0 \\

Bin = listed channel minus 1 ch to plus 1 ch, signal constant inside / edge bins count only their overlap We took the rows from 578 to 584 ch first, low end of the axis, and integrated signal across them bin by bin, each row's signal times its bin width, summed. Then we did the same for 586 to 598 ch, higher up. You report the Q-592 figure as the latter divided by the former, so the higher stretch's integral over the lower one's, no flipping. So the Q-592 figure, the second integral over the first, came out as 1.86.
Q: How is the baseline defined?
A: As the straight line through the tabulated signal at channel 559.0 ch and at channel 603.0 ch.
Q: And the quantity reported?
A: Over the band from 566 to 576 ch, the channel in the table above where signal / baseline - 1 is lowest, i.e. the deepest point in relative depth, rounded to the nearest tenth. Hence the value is 567.0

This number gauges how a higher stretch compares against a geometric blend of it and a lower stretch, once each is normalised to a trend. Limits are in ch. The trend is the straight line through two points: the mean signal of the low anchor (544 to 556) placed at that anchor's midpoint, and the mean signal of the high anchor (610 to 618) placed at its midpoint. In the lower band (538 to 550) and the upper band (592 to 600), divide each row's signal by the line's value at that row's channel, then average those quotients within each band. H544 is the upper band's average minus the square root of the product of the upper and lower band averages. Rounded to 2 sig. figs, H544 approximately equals 0.096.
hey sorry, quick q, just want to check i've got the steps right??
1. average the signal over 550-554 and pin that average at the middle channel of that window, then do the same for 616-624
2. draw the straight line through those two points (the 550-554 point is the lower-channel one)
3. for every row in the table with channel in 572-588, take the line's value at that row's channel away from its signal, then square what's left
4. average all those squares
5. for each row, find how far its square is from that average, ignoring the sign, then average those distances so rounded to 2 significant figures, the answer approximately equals 67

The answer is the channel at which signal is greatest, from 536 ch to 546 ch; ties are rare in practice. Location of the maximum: 537.0 ch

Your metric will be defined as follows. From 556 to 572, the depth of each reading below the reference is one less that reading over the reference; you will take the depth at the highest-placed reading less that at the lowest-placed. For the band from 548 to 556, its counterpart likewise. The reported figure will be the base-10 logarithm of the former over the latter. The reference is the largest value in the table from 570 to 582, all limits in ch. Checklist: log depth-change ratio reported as 0.8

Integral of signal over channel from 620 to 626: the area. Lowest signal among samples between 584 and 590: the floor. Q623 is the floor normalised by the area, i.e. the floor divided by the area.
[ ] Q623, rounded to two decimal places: 0.17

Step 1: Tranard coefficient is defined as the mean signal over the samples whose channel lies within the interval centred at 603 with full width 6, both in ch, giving 66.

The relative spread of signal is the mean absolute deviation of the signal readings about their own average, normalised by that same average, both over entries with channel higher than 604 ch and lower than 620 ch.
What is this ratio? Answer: 0.076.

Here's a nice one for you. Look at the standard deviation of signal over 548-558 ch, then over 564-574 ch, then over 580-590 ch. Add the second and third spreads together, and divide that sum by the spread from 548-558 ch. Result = 4.8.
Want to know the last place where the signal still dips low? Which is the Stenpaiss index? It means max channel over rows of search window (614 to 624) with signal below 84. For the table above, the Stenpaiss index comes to 619.0 ch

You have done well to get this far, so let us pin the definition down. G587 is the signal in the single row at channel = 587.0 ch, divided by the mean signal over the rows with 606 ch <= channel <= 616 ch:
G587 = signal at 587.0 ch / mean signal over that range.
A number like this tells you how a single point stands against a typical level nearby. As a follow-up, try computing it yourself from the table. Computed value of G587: 1.46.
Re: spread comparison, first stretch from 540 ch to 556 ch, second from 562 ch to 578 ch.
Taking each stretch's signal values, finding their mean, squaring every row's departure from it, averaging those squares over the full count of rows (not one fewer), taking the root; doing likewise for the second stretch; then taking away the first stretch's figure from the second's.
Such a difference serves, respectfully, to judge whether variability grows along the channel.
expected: 1.3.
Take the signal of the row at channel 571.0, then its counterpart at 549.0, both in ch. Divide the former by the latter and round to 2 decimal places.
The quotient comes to 1.11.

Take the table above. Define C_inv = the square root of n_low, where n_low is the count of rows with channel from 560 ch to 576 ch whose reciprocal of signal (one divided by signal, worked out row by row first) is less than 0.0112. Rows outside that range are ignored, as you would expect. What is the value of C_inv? 2.83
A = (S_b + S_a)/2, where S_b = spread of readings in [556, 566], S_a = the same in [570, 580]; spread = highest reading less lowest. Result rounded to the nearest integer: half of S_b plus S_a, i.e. 13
